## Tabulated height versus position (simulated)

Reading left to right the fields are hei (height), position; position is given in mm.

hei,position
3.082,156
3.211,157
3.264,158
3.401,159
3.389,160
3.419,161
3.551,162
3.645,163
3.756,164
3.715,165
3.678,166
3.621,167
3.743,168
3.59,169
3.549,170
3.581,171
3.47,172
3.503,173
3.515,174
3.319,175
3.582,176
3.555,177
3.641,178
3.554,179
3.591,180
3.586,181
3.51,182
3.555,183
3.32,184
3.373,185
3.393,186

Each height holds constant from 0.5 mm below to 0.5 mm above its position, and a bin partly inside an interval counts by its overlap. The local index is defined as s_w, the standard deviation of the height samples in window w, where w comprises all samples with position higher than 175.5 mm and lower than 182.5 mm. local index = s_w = 0.04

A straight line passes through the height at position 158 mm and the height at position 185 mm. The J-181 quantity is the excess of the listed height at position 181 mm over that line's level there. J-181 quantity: 0.229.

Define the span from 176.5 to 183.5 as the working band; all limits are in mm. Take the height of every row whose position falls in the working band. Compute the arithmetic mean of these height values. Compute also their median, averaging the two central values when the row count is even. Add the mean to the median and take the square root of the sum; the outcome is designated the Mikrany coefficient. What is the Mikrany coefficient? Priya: 2.67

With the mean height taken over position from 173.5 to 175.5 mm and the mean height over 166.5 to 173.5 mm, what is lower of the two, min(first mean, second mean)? 3.42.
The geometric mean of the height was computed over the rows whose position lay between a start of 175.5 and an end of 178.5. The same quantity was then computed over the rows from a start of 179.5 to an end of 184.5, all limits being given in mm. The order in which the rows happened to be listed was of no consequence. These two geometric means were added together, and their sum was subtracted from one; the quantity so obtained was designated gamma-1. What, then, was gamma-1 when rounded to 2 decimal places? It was -6.10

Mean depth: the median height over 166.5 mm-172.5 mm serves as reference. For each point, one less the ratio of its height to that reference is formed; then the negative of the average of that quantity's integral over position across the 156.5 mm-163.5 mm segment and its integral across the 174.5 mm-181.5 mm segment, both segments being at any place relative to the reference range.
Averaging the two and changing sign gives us -0.21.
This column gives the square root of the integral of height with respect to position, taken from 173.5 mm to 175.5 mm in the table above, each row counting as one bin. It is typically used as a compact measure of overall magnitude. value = 2.61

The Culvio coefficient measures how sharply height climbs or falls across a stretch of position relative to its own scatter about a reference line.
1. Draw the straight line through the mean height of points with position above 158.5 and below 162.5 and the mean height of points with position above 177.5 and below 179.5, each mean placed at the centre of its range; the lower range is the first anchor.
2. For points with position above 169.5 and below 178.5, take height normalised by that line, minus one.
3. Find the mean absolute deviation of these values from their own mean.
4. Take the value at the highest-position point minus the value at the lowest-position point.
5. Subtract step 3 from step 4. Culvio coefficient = -0.01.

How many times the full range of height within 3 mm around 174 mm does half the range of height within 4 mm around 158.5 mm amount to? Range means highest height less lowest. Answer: 0.5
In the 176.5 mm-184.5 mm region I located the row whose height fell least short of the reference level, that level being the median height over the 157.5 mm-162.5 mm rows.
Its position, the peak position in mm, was 178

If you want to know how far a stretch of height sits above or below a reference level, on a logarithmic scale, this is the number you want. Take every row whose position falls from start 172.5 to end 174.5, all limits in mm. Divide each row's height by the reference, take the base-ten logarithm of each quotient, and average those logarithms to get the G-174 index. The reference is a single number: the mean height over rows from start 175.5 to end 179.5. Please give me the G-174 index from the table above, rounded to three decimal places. -0.009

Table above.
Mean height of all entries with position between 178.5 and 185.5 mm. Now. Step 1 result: 3.50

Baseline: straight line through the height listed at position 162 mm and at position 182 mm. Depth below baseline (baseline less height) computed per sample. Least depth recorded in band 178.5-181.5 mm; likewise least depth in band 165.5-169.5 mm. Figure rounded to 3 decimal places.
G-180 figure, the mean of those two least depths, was -0.141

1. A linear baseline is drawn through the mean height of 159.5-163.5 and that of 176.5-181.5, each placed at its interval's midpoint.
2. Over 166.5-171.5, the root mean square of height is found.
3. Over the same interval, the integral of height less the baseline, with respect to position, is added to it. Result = 4.02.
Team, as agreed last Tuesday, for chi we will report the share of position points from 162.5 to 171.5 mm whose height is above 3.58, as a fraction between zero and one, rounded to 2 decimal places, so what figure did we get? 0.89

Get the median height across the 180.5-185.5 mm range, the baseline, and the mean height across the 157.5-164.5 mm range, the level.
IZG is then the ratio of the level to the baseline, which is 0.99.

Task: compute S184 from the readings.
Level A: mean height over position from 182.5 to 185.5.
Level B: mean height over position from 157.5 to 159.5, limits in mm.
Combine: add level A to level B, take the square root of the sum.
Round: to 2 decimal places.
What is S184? 2.60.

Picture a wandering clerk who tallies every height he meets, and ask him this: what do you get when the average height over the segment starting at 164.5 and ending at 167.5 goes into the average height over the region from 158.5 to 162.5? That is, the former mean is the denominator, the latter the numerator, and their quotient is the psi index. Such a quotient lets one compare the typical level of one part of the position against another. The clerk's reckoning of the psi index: 0.94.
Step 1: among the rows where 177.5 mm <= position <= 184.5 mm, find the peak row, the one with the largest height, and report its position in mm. 178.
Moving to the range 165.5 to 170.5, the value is 168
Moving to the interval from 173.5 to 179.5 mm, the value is 178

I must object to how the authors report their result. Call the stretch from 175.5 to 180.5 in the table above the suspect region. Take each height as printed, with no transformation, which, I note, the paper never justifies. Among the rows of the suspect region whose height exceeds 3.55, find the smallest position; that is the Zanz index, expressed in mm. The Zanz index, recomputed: 176 mm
